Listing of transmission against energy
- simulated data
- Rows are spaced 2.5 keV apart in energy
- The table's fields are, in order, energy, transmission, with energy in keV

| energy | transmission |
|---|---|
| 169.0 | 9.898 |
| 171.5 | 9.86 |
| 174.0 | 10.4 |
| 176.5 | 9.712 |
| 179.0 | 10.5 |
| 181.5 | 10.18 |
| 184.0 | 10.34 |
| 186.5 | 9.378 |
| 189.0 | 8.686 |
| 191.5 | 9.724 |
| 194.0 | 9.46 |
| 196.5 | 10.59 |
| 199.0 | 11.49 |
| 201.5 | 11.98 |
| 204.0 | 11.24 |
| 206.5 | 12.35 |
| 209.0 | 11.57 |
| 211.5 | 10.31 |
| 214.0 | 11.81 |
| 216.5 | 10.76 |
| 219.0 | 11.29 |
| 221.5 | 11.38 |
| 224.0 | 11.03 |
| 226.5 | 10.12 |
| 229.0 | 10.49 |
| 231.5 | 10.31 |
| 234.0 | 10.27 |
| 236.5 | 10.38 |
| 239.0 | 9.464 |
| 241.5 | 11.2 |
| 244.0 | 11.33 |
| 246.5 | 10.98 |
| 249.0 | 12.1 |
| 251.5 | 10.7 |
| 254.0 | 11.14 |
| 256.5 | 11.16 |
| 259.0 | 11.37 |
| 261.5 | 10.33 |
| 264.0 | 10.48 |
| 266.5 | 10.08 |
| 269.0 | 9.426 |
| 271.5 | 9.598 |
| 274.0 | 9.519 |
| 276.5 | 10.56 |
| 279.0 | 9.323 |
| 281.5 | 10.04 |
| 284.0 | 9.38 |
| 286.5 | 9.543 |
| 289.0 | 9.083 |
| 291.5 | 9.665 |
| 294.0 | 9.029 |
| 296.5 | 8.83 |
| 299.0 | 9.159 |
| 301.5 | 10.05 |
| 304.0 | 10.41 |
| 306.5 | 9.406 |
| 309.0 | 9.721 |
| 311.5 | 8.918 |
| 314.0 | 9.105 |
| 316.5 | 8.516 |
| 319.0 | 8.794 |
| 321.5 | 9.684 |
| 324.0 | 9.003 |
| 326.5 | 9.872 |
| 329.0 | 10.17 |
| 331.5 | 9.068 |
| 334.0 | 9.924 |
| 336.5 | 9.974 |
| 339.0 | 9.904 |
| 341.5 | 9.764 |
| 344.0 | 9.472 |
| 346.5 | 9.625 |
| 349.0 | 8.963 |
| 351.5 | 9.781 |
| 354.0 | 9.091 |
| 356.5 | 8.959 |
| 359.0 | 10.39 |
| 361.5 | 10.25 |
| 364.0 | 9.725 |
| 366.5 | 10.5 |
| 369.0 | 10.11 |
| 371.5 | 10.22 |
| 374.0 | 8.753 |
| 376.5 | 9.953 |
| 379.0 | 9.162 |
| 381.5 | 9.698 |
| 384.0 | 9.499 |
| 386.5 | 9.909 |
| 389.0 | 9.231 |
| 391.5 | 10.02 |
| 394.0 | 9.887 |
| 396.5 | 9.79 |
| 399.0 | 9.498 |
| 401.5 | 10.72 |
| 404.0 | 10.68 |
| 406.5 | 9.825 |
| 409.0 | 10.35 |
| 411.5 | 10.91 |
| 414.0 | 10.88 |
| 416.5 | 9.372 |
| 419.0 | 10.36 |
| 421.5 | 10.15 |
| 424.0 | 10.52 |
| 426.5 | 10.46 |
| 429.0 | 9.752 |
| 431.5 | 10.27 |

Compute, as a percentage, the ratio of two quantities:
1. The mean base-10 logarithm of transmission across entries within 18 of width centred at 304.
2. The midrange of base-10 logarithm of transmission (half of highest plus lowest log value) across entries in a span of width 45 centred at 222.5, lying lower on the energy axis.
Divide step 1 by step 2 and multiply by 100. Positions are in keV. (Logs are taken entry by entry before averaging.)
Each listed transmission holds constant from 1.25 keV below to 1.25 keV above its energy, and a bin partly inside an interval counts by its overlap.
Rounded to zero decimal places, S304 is 94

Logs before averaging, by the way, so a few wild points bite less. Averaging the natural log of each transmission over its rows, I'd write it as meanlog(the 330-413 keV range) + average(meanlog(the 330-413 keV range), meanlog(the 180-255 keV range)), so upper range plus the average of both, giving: 4.61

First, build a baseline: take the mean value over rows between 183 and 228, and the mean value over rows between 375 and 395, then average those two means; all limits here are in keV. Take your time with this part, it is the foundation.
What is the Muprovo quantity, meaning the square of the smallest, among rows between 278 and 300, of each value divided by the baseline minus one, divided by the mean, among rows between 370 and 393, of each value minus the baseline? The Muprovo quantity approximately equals -0.03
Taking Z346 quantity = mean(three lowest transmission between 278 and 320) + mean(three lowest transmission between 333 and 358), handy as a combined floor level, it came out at 17.72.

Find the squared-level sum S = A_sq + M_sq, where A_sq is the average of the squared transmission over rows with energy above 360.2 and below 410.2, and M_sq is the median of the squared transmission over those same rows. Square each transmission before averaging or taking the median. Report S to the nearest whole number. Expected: 196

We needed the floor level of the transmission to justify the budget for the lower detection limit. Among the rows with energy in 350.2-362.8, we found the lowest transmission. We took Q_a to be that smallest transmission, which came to 8.959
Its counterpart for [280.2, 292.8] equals 9.083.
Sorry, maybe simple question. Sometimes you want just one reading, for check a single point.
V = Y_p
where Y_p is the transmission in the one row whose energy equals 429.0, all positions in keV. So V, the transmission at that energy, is 9.752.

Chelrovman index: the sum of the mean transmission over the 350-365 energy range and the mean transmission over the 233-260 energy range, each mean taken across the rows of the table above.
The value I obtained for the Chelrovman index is 20.6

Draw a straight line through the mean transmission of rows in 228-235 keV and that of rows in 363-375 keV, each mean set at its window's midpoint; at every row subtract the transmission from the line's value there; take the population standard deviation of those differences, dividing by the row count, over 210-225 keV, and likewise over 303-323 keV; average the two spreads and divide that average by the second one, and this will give 0.93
